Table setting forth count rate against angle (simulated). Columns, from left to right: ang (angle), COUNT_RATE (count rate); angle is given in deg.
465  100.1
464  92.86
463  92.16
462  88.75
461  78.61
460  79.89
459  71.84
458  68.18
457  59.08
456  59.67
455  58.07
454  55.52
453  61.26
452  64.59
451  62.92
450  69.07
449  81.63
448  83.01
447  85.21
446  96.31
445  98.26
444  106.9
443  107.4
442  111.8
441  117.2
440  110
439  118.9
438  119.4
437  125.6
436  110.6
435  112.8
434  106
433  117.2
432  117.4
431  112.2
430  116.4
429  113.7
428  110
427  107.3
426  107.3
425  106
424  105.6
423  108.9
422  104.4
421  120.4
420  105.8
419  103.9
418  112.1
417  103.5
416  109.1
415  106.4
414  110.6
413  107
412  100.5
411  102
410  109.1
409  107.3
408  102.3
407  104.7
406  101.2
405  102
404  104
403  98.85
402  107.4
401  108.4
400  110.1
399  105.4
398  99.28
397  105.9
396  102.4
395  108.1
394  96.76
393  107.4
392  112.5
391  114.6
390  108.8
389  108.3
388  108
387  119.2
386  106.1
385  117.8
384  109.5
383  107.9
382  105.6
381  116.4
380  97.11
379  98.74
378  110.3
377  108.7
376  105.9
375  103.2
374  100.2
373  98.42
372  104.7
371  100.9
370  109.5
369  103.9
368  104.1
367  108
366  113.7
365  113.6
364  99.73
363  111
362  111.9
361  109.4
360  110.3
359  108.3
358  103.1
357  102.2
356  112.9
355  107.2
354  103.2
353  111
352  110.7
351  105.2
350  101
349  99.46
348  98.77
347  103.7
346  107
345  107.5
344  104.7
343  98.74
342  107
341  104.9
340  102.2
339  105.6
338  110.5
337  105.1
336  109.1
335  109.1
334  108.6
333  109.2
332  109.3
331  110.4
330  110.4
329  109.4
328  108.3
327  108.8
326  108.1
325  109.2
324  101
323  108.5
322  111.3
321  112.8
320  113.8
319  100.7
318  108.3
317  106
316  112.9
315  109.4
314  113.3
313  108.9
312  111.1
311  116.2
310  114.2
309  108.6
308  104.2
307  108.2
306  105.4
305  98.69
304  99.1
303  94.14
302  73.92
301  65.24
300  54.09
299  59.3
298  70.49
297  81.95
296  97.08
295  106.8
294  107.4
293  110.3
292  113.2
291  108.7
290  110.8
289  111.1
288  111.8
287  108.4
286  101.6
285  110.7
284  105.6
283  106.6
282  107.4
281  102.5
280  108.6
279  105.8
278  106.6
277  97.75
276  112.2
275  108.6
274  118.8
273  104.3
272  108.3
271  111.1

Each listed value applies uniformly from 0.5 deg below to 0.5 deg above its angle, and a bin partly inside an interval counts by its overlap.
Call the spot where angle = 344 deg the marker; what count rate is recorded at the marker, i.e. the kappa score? 104.7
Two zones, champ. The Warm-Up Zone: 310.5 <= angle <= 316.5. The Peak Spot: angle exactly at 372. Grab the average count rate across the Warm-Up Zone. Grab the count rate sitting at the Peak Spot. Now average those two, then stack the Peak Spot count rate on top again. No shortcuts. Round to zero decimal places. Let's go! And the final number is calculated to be 213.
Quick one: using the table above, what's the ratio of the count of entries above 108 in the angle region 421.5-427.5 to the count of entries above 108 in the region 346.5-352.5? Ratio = 1.00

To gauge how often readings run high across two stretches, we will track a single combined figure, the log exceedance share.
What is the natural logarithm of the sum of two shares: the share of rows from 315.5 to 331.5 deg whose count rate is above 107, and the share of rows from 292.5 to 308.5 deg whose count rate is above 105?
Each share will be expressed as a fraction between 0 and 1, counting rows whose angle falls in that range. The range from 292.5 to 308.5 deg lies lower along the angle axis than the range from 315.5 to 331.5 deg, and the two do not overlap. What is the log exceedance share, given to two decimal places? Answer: 0.12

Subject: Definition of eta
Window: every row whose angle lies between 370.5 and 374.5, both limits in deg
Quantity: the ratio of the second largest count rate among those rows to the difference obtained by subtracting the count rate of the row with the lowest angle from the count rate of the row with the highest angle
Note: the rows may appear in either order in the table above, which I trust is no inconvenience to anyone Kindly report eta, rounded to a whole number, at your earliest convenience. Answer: -144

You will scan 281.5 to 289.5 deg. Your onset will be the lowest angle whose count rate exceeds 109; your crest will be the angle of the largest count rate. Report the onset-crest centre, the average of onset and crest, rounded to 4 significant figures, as 286.5 deg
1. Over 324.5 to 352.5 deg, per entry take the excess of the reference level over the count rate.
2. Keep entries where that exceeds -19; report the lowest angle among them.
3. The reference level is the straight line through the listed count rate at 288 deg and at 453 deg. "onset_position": 325 deg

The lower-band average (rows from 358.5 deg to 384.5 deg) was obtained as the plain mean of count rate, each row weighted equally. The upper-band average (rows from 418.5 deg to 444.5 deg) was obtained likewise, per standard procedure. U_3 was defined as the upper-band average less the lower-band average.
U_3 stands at 5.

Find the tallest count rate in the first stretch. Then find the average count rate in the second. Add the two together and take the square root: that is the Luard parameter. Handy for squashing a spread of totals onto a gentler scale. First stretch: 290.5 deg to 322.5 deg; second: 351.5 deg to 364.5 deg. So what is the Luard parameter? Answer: 15.0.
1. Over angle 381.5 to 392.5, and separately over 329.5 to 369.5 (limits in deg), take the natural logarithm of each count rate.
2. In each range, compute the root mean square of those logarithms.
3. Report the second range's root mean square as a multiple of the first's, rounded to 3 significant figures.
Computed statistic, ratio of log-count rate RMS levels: 0.992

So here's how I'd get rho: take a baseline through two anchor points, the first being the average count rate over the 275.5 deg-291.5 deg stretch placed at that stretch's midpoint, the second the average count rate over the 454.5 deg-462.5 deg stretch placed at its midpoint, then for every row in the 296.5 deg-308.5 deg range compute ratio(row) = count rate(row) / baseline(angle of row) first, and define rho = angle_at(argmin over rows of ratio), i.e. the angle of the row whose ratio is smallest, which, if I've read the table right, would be 300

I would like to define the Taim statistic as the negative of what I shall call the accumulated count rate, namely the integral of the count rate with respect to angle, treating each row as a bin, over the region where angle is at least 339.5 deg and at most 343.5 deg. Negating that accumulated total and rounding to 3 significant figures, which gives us -413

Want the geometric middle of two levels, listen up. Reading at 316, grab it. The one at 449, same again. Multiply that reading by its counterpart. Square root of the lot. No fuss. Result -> 96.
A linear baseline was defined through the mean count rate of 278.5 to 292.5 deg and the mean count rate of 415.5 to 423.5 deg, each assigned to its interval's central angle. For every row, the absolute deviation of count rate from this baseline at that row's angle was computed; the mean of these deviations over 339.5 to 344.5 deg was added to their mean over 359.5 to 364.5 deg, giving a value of 8.3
